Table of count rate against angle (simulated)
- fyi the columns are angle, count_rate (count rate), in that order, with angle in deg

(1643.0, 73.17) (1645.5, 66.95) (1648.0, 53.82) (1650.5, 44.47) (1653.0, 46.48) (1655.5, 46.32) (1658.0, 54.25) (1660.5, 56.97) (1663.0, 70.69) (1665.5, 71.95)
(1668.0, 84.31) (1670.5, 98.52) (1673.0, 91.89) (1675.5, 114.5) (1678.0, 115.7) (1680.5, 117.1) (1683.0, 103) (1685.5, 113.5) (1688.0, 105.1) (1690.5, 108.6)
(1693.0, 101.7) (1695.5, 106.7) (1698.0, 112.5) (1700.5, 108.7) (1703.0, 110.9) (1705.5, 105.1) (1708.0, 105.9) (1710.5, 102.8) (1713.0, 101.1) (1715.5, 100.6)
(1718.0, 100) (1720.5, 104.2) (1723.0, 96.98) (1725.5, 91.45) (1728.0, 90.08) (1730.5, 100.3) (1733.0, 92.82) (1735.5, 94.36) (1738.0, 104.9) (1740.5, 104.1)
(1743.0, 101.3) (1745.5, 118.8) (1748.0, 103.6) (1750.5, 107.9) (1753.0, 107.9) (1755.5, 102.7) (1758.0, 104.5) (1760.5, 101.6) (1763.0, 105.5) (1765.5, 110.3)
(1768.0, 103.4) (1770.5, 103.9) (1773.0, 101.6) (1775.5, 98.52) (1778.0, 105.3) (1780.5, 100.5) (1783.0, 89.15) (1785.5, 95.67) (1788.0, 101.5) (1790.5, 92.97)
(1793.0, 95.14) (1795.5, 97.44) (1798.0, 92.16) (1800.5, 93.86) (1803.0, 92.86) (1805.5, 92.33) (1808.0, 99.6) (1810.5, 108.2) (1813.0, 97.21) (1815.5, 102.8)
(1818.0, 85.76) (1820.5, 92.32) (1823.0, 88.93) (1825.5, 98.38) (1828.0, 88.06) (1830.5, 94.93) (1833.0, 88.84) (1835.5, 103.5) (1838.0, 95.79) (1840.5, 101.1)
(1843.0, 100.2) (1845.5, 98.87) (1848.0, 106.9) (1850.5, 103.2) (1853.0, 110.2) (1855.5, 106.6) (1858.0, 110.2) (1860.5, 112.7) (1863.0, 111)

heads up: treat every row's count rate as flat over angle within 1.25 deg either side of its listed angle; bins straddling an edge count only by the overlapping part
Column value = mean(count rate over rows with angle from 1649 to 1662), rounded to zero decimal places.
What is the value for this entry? 50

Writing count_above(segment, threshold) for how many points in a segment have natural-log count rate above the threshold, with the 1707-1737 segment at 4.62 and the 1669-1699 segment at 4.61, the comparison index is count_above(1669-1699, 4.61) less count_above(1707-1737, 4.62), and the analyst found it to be 7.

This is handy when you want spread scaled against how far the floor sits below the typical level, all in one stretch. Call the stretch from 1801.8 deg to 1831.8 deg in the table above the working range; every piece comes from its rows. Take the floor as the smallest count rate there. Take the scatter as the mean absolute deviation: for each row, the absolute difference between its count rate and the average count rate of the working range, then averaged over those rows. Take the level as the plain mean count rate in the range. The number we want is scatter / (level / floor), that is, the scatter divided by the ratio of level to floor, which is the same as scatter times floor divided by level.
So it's 4.6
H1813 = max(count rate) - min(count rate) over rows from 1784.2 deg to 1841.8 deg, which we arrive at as 22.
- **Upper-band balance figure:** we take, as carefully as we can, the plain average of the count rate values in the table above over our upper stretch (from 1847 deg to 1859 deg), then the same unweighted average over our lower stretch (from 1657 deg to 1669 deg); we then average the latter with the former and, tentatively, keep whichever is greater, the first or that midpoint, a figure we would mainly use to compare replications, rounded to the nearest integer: 107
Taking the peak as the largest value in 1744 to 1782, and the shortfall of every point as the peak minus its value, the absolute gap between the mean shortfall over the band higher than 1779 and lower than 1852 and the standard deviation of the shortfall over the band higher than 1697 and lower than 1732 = 16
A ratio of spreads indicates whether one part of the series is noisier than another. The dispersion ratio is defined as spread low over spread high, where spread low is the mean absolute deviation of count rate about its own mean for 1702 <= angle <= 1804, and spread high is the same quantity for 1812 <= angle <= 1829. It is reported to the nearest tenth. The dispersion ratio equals 0.9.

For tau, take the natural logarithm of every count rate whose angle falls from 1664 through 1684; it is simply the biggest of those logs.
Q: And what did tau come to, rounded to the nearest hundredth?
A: 4.76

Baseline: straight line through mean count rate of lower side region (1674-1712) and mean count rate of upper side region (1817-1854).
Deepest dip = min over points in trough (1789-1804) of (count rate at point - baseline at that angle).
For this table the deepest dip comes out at -8.0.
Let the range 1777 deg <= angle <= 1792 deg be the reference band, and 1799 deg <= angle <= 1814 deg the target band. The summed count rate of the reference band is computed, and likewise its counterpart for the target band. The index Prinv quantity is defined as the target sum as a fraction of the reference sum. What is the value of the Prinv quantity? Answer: 1.0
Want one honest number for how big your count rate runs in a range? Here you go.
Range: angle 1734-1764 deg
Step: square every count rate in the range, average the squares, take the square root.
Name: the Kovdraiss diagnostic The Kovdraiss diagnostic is 105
